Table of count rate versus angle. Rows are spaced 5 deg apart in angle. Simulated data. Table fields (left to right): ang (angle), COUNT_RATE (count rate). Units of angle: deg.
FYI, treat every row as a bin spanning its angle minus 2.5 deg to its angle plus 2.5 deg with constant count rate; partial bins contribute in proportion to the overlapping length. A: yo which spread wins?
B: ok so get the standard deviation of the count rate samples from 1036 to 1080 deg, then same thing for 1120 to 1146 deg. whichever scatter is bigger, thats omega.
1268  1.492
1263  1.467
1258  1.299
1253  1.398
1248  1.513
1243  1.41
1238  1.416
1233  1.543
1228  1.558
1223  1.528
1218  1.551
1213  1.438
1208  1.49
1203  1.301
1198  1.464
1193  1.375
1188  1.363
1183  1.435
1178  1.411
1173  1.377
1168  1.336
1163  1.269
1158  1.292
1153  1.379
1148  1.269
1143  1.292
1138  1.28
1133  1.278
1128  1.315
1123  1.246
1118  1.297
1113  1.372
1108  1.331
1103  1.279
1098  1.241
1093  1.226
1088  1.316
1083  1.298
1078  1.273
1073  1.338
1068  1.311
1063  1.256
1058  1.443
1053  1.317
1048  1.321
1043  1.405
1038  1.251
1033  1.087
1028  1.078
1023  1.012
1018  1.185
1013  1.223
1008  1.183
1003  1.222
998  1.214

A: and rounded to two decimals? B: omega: 0.06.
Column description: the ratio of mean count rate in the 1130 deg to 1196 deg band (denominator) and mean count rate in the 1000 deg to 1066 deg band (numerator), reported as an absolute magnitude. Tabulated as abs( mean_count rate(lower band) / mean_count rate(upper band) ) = 0.921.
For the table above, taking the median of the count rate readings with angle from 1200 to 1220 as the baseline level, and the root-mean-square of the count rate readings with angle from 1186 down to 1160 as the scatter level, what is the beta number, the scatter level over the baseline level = 0.93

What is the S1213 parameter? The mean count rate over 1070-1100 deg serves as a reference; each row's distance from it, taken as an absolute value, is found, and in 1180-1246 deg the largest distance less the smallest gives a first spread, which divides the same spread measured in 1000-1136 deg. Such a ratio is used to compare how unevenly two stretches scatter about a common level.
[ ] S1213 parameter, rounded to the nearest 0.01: 1.04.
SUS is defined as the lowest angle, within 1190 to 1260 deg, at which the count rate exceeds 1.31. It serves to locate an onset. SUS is 1193 deg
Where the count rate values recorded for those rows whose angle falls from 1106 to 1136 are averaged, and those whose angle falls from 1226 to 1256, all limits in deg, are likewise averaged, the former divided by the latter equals 0.89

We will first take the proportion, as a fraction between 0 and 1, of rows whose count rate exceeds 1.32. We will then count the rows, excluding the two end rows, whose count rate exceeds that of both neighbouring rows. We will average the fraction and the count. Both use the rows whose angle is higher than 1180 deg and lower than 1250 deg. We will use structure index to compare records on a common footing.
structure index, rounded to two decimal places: 2.46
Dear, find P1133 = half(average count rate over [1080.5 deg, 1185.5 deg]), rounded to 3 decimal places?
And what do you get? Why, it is 0.656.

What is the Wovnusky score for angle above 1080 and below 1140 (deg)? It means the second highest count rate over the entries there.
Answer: 1.331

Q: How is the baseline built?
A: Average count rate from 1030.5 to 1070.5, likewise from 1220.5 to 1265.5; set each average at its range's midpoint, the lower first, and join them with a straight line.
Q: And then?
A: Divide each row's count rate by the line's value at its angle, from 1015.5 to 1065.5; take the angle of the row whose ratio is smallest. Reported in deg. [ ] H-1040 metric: 1023 deg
